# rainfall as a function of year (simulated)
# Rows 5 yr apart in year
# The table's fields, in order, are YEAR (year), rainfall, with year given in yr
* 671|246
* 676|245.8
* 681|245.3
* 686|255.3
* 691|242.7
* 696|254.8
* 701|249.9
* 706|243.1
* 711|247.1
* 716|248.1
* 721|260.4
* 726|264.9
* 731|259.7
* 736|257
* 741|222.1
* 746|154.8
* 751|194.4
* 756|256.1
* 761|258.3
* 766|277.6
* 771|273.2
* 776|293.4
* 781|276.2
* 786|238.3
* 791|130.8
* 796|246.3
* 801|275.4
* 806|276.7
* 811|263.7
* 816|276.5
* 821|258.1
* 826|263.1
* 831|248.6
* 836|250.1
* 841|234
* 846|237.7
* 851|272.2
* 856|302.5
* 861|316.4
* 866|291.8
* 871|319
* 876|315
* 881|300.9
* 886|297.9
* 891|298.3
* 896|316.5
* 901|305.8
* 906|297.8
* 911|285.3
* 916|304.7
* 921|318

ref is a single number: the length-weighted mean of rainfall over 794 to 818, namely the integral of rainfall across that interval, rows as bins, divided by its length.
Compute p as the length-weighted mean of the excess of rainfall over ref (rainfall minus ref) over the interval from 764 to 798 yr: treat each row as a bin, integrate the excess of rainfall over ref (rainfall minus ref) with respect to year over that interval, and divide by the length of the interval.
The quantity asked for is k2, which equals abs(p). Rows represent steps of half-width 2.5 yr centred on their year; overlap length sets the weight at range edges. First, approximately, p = -20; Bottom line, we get 20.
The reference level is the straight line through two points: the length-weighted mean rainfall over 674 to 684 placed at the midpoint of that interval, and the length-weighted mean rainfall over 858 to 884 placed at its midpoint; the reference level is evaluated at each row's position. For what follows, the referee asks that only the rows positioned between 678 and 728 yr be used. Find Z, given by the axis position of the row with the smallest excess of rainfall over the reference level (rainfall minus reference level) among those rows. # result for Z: 706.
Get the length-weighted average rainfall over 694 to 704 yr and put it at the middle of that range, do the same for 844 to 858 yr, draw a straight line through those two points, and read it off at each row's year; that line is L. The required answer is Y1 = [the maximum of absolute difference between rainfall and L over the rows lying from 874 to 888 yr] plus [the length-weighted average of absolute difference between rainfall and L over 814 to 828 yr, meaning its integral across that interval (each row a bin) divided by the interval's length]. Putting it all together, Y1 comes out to 49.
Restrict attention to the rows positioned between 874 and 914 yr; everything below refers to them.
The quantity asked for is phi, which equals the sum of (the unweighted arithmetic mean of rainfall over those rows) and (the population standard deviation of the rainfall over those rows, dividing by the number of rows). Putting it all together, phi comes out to 312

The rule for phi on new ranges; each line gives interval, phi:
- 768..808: 300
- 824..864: 294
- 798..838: 275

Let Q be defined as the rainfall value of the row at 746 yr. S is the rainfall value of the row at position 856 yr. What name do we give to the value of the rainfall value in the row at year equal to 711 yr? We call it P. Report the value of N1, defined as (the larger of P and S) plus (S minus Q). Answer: 450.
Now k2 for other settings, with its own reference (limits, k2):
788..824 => 21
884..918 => 33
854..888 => 38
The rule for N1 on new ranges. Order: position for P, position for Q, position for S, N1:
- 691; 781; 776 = 311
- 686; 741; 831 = 282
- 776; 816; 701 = 267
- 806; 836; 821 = 285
